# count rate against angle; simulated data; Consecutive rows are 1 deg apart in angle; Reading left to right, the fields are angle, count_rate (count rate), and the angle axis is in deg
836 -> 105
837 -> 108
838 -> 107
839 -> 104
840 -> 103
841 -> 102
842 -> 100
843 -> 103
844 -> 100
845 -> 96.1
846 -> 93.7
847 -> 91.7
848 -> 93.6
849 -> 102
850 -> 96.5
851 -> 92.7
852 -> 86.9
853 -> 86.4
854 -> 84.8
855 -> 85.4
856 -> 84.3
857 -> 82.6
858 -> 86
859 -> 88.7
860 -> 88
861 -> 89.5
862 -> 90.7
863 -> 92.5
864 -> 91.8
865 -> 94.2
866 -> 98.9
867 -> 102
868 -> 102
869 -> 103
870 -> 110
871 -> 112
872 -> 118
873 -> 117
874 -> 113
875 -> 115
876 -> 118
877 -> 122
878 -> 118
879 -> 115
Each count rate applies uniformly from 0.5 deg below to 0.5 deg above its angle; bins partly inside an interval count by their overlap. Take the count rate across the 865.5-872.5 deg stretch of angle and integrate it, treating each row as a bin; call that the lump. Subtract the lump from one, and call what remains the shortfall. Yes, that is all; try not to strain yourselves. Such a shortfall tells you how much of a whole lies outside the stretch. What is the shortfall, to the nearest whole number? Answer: -745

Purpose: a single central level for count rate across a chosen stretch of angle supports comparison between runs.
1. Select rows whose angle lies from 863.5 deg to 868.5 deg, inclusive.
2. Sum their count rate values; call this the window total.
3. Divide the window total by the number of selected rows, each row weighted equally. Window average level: 98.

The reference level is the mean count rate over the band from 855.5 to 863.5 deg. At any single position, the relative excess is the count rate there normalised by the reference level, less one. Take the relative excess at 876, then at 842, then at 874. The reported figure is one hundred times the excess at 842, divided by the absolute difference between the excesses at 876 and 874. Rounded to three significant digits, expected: 244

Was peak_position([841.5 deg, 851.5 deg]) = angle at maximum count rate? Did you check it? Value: 843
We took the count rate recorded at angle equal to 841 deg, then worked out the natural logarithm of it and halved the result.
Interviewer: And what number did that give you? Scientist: 2.31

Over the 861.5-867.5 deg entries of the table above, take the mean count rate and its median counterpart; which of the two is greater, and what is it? 95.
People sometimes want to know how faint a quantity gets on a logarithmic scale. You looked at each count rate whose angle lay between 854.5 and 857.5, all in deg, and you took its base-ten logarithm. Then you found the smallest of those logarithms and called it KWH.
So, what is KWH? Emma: 1.92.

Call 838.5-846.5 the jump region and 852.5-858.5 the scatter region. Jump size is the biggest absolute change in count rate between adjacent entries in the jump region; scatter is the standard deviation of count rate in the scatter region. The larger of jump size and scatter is 3.9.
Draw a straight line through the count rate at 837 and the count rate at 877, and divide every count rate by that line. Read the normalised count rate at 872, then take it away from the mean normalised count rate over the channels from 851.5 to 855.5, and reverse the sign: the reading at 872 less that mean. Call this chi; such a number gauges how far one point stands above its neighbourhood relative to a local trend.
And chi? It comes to 0.23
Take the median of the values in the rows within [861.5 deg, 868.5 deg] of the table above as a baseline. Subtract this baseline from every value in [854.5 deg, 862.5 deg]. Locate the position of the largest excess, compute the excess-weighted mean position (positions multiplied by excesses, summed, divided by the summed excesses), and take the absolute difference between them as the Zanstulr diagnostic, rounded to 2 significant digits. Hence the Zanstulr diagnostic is 4.2 deg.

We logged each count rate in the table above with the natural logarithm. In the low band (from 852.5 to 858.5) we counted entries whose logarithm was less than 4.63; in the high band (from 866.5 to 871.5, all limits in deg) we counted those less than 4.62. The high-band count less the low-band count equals -6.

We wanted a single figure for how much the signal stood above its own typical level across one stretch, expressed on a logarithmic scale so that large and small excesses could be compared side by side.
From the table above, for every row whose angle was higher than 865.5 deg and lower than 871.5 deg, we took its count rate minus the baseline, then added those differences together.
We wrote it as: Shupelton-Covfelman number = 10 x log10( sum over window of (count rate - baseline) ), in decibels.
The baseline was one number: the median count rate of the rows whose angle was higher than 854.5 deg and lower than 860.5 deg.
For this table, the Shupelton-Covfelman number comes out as 21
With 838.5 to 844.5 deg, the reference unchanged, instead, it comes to 20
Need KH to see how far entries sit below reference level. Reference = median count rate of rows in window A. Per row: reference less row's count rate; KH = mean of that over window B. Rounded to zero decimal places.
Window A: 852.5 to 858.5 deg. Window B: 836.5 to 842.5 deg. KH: -19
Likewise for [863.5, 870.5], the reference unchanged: -15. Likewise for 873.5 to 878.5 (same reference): -32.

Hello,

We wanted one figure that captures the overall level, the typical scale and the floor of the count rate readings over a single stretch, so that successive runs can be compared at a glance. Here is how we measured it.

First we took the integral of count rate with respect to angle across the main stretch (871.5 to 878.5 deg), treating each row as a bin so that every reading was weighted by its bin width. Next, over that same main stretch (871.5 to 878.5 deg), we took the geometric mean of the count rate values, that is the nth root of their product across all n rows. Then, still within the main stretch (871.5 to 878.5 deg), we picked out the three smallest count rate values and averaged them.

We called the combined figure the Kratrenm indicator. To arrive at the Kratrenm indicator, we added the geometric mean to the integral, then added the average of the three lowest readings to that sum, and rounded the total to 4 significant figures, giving 1053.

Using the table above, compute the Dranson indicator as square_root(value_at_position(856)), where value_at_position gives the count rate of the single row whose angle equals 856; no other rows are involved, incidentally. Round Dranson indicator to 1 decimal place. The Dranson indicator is 9.2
